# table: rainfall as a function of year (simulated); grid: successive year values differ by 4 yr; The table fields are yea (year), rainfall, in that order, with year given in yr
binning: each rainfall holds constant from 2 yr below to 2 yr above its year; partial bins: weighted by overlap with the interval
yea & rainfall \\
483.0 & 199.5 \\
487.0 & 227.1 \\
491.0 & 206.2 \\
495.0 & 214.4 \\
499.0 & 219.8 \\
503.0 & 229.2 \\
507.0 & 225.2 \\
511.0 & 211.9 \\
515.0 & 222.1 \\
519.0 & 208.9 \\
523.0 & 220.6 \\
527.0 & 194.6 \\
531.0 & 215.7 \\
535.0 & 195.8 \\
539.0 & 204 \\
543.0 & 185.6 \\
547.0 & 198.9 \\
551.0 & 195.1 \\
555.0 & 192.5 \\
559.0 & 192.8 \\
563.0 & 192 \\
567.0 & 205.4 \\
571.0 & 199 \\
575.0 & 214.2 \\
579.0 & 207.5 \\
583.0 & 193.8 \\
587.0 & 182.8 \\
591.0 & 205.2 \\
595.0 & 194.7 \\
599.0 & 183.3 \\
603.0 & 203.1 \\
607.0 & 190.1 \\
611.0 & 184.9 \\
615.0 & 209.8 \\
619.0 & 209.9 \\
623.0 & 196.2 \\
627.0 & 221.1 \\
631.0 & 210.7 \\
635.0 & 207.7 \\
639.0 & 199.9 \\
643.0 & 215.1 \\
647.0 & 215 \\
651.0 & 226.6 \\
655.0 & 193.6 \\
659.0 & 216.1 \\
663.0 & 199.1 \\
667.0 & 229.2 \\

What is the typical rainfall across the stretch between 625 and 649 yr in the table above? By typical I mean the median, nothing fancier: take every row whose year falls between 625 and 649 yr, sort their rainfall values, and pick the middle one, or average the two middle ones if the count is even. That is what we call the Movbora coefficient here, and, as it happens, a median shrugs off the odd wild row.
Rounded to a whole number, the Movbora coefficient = 213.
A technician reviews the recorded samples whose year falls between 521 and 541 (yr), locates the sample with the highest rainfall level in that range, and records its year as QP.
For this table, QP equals 523.0 yr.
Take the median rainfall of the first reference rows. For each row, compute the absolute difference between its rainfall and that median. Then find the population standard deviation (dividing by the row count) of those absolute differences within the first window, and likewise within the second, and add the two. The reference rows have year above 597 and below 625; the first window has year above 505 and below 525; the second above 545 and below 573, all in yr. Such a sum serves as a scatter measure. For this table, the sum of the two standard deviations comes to 8.6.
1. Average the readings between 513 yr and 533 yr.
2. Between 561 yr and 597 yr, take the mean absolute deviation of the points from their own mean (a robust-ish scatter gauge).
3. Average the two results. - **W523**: 110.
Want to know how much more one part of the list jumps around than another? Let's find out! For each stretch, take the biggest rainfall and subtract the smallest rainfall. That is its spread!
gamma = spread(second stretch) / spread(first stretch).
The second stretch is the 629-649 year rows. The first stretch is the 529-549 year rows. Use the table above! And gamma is 0.50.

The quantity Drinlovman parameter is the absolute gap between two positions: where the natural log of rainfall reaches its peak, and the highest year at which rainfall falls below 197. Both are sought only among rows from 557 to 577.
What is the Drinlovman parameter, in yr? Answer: 12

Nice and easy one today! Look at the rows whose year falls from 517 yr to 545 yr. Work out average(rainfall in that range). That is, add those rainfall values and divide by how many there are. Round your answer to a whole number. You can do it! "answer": 204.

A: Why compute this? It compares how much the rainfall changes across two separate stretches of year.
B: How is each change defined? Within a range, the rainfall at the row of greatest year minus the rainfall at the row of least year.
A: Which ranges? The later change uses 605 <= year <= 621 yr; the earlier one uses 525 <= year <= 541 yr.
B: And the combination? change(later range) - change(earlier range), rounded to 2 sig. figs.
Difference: 10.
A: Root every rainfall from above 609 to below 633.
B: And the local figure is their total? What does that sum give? 86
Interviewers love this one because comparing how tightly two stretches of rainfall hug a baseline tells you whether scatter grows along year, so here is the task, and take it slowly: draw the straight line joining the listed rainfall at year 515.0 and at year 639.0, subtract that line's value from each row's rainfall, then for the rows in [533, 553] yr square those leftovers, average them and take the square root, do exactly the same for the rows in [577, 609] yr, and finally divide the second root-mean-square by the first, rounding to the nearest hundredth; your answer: 0.71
